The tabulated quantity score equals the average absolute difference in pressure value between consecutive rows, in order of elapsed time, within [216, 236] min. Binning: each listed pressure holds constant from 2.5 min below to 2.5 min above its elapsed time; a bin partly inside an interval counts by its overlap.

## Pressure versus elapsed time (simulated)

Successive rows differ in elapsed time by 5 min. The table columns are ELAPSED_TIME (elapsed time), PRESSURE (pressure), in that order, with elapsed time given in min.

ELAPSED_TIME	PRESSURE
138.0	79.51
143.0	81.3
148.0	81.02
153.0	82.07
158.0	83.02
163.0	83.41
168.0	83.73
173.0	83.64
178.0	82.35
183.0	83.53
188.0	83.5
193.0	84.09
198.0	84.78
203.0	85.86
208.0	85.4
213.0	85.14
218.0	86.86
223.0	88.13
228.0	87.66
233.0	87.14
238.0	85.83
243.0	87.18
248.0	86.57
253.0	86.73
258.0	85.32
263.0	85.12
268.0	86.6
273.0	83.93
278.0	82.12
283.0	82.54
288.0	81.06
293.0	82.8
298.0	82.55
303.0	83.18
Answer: 0.75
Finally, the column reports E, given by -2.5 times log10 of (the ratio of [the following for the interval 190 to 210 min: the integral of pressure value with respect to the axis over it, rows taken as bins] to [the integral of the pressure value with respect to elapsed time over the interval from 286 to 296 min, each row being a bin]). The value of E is -0.8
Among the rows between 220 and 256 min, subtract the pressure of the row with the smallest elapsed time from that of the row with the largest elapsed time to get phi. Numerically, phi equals -1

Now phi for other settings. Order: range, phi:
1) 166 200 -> 1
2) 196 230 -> 3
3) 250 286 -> -4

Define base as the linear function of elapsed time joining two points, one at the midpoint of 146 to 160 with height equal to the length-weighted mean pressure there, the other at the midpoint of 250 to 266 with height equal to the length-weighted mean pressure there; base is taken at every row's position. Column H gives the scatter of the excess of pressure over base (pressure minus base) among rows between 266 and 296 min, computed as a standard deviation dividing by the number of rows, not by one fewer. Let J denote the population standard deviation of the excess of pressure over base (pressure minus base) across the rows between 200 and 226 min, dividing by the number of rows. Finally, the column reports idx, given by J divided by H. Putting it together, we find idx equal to 0.5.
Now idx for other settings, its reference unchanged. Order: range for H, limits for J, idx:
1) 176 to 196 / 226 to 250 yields 1.7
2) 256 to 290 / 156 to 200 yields 0.2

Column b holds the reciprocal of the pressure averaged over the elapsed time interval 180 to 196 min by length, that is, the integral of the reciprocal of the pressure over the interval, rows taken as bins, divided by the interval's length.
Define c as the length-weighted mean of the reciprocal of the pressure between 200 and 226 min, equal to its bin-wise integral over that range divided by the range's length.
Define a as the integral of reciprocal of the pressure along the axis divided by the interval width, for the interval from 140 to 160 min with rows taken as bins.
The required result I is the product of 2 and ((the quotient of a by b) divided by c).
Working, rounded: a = 0.0122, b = 0.0119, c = 0.0116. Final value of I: 177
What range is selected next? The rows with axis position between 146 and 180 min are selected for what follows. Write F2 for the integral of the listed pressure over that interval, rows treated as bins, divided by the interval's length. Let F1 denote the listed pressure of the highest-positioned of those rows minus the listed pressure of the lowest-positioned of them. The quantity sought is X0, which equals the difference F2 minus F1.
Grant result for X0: 81.4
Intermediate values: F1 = 1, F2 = 82.8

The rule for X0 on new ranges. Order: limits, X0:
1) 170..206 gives 81.8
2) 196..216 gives 85.0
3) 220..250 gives 88.6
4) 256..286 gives 87.0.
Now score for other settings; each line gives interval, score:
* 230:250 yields 1.09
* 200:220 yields 0.81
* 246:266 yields 0.59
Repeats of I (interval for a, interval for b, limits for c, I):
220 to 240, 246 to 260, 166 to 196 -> 165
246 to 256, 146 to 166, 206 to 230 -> 165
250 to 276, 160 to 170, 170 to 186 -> 163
